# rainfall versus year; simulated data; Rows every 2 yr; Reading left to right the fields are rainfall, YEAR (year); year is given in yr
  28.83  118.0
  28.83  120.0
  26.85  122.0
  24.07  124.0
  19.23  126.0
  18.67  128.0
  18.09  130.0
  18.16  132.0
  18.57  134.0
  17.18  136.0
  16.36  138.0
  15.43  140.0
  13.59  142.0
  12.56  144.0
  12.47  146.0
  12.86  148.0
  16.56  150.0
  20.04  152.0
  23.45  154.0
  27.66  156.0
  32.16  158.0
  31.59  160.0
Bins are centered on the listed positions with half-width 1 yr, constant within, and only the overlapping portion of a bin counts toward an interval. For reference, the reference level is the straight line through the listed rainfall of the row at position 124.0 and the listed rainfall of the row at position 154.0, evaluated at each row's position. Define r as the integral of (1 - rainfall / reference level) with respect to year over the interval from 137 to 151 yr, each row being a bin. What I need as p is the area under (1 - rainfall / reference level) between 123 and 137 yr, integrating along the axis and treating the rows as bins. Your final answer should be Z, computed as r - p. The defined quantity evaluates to 3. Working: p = 2.8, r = 5.6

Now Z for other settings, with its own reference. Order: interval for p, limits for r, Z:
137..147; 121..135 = -2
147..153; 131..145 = 3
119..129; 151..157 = 0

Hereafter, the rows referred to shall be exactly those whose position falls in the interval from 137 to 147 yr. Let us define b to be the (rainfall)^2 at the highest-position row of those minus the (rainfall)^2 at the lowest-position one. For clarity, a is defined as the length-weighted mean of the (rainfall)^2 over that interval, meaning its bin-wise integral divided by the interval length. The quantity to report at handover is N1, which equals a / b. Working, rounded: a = 201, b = -112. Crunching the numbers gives -1.8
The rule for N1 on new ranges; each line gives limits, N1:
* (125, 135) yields -13.8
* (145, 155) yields 0.8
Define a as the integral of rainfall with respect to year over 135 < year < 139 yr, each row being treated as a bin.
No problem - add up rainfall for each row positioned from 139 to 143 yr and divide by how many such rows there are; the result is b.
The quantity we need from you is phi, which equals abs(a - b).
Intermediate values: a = 67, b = 14.5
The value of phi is 52.6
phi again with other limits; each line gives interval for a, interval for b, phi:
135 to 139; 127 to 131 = 48.7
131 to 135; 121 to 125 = 48.0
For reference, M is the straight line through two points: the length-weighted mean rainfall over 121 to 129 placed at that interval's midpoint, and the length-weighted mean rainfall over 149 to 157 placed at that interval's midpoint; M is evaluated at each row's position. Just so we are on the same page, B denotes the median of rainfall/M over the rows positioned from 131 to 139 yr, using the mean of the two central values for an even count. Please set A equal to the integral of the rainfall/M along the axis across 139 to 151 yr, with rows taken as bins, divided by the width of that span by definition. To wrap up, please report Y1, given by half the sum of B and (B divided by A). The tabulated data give 1.03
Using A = 0.63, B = 0.80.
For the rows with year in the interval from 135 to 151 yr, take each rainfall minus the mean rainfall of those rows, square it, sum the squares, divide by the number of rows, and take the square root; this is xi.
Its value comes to 1.8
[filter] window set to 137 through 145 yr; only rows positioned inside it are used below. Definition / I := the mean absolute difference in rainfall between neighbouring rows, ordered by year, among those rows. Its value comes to 1.3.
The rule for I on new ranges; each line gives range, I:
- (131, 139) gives 0.9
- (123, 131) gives 2.0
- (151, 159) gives 4.0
